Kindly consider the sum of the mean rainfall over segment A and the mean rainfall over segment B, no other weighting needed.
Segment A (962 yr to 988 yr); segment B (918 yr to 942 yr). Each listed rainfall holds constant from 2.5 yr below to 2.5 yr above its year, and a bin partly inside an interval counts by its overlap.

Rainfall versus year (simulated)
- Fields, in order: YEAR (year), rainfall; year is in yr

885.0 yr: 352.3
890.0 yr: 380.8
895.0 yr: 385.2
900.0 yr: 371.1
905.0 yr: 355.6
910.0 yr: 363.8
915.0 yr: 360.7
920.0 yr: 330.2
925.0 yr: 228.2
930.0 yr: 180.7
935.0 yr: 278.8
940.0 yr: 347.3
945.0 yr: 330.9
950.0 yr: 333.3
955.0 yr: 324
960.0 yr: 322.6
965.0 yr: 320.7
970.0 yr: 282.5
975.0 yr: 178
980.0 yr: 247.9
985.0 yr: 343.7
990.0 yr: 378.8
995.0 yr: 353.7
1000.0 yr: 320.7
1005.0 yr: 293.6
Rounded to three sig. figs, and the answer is 548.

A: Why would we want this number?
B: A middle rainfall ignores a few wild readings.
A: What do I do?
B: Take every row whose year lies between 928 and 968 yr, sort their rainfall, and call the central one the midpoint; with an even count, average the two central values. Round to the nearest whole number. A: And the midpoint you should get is 323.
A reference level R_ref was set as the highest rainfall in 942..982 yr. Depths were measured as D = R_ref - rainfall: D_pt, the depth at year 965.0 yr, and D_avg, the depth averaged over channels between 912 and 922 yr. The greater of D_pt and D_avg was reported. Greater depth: 13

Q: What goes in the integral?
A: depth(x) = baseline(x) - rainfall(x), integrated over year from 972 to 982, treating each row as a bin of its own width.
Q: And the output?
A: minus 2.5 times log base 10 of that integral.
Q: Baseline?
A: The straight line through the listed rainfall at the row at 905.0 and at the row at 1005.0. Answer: -7.5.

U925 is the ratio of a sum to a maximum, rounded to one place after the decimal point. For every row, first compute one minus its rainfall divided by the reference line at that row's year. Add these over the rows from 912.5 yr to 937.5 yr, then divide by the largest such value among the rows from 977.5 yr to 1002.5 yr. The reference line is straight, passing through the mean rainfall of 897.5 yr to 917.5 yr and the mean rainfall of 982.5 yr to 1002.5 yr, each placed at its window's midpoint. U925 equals 4.0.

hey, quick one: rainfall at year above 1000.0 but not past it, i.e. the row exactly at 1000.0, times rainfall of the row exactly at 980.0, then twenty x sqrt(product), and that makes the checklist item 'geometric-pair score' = 5639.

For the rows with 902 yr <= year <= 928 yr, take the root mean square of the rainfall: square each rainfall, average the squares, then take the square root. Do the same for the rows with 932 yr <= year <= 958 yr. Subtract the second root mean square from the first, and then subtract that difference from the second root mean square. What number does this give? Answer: 316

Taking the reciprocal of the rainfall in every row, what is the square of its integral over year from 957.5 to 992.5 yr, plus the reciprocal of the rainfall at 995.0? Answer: 0.0184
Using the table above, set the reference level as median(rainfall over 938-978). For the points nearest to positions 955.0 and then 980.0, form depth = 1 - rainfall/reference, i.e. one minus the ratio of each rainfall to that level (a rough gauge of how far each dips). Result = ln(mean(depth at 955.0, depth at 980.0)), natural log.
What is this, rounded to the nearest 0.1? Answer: -2.2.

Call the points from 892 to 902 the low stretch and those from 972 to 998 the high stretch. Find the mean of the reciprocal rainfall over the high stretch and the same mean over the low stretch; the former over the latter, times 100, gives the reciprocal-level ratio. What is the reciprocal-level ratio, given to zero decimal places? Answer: 136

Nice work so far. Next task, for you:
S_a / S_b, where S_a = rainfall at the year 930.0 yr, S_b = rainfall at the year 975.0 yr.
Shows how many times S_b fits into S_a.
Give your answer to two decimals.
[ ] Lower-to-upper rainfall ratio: 1.02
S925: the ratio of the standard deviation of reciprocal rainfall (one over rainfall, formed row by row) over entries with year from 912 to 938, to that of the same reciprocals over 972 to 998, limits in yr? 0.90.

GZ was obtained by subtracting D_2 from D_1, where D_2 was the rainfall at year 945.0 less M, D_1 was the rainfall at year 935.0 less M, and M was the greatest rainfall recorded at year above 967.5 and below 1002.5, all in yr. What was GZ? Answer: -52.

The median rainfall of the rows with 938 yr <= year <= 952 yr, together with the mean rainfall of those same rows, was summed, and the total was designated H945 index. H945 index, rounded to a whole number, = 670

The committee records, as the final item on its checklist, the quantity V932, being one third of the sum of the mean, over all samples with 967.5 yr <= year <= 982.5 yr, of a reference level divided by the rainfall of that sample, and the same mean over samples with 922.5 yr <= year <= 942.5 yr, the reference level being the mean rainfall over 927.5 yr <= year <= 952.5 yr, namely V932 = 0.83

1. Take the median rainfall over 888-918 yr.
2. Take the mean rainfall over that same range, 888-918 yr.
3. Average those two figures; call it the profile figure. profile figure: 368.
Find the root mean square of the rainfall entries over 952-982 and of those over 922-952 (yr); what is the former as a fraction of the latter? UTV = 0.98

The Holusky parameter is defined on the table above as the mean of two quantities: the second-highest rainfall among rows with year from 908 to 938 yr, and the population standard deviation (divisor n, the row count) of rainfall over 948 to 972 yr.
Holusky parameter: 189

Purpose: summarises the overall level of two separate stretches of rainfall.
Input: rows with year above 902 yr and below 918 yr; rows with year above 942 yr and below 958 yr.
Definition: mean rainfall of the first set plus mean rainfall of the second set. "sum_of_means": 689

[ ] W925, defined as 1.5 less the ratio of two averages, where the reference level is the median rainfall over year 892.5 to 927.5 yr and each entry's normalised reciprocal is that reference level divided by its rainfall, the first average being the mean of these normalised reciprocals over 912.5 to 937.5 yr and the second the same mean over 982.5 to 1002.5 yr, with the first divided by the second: 0.16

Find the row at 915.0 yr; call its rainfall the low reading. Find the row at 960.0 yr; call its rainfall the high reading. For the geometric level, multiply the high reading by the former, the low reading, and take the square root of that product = 341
